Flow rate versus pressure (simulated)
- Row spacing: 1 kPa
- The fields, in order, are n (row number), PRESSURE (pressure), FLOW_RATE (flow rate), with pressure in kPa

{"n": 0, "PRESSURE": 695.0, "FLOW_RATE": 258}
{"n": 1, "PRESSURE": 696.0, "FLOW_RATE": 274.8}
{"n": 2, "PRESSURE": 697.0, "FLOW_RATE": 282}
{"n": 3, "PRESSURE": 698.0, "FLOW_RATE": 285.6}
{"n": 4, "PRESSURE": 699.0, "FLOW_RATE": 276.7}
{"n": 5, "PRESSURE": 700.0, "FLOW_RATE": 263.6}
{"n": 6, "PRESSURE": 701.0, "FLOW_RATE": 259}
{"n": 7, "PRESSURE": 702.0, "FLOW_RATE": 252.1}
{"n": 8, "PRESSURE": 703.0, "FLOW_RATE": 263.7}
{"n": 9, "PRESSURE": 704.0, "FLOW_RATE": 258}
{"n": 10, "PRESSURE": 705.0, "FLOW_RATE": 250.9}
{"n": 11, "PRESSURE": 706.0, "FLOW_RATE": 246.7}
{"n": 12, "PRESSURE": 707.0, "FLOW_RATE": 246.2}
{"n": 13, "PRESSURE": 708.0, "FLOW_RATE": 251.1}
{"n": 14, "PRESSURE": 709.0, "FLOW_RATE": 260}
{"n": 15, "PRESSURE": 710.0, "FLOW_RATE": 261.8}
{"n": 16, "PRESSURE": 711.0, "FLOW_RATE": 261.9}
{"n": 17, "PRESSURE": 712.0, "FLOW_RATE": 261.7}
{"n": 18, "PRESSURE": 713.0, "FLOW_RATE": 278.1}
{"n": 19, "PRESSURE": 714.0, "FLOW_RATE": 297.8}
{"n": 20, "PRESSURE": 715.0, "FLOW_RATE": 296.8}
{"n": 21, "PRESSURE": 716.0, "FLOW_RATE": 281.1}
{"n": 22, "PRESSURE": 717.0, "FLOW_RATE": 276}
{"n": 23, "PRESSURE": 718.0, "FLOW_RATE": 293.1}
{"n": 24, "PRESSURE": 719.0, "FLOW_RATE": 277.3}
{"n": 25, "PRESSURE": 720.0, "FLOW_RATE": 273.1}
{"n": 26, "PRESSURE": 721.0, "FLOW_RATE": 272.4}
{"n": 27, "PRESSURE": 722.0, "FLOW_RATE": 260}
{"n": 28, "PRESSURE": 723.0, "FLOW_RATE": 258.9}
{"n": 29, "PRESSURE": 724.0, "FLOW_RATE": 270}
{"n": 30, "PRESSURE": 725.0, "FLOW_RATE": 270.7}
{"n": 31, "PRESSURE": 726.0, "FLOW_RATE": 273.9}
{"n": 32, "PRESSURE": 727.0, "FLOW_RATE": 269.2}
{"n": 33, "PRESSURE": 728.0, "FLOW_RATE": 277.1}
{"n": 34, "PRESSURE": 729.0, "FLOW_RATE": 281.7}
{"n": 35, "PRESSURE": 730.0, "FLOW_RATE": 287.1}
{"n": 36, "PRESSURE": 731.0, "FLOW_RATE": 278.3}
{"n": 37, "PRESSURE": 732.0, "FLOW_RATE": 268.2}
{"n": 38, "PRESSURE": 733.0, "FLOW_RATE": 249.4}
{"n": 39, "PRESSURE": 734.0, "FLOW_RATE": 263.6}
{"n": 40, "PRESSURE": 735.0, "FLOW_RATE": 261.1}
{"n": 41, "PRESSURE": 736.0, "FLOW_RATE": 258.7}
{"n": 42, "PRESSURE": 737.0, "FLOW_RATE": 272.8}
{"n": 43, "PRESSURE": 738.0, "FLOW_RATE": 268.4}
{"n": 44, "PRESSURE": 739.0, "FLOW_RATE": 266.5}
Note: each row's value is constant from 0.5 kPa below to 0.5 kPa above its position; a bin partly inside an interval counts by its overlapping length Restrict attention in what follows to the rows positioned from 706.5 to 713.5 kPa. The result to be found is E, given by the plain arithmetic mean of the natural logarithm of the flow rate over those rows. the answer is 5.56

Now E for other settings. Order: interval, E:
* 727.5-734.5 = 5.61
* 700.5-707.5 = 5.54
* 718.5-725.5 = 5.59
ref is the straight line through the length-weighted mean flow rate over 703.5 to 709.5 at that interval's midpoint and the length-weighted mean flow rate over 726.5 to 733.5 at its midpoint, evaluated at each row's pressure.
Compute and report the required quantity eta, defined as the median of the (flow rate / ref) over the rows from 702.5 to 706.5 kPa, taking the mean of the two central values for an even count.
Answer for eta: 1.02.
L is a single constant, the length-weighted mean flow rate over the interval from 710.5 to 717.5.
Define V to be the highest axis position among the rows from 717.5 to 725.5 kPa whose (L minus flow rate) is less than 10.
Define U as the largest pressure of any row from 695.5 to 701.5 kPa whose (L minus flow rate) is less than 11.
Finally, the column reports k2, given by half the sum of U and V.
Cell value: 712.0 kPa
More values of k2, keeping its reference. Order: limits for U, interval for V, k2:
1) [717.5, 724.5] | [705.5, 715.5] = 719.5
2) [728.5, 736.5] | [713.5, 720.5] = 726.0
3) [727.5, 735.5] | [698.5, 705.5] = 715.5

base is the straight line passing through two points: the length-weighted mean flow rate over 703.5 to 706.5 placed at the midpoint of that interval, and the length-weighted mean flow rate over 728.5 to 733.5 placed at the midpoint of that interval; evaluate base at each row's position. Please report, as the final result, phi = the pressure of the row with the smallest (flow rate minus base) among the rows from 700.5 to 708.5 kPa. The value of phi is 707.0 kPa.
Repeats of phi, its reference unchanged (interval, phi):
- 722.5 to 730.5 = 723.0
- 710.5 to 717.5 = 712.0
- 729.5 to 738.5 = 733.0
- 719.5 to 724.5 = 723.0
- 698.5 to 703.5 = 702.0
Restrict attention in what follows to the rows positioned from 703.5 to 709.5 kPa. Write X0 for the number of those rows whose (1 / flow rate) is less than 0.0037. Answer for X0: 0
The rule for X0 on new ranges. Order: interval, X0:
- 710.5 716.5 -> 4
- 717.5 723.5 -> 4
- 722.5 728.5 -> 3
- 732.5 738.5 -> 1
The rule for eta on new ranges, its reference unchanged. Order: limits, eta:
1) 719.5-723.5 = 1.00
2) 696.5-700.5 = 1.14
